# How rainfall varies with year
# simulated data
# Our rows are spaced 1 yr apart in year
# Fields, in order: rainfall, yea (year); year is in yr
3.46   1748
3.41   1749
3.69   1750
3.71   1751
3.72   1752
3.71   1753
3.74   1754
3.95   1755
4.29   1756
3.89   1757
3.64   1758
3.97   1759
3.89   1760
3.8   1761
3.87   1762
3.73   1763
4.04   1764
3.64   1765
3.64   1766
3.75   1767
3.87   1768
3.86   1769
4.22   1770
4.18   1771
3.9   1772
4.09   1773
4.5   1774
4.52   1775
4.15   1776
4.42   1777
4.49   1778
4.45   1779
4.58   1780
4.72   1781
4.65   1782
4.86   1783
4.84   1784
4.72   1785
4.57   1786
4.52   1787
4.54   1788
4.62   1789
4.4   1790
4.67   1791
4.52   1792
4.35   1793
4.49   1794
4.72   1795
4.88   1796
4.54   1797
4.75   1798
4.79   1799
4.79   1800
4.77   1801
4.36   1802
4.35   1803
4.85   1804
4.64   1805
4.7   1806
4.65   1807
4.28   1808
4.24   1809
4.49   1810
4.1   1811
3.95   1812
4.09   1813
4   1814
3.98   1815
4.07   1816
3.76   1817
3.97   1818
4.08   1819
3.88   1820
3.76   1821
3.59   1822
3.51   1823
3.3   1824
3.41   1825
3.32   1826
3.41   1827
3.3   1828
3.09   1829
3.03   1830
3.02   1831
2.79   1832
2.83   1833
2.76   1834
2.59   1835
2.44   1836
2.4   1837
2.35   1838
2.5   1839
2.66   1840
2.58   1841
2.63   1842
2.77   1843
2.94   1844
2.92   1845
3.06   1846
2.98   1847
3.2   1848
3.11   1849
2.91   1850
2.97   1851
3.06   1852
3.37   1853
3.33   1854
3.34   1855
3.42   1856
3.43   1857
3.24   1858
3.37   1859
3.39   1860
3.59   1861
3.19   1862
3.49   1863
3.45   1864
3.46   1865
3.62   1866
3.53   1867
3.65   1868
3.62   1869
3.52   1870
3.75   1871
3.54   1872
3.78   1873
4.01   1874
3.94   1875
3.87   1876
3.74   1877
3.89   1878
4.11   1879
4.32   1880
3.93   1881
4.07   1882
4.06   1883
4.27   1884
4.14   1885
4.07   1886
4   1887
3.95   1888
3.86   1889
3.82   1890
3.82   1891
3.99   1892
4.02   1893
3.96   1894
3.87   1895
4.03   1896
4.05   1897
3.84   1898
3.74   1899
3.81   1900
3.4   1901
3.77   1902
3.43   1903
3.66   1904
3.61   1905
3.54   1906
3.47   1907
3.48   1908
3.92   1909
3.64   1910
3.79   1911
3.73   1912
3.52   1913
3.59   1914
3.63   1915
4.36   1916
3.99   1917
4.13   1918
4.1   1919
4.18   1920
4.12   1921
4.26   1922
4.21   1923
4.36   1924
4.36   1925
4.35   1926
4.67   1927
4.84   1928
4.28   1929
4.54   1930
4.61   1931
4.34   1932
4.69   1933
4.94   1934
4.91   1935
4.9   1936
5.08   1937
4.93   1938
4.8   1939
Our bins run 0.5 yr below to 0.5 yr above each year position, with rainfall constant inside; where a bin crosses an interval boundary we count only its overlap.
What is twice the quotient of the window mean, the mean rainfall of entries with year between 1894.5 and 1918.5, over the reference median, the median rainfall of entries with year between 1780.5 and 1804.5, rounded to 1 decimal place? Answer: 1.6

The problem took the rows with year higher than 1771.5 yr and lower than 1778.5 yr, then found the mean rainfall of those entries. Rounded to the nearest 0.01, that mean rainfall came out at 4.30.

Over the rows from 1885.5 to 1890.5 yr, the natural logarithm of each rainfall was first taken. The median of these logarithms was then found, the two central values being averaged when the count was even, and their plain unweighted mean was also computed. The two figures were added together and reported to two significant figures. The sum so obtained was 2.7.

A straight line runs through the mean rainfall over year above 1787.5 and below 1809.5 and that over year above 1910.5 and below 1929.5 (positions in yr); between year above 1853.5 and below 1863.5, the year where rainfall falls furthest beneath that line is 1862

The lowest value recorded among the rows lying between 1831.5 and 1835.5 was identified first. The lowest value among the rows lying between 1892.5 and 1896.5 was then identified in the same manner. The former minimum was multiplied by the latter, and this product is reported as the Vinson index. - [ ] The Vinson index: 10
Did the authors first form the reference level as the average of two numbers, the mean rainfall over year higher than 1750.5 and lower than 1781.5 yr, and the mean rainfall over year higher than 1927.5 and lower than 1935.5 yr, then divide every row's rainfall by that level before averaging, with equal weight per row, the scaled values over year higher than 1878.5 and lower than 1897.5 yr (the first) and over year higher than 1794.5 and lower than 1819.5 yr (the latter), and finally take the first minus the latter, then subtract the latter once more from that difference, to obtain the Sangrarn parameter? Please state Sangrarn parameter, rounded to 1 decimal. -1.1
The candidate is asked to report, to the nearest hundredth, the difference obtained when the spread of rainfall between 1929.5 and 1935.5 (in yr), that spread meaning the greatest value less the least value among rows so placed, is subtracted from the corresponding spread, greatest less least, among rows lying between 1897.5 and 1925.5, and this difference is 0.36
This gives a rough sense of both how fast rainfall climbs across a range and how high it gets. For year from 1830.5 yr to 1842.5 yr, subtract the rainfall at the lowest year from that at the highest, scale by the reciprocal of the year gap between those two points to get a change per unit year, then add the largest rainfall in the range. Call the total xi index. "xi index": 3.0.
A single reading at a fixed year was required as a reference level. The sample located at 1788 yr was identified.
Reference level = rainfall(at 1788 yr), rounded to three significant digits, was 4.54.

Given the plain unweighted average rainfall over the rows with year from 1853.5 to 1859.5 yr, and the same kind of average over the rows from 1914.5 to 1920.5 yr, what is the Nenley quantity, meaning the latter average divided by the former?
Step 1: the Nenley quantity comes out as 1.2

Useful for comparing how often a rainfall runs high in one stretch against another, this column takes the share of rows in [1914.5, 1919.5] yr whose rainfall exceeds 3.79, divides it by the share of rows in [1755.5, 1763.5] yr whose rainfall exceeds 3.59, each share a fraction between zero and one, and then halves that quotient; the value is 0.40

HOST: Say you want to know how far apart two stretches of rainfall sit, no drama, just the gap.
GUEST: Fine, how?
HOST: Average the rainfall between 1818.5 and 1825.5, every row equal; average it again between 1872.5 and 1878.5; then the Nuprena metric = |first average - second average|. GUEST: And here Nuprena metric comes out 0.2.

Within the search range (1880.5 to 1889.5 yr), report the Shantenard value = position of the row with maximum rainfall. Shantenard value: 1884 yr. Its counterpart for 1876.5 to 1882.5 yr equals 1880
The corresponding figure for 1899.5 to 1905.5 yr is 1900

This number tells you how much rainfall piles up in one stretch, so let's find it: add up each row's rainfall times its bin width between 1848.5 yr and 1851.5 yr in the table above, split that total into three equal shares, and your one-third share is 3.00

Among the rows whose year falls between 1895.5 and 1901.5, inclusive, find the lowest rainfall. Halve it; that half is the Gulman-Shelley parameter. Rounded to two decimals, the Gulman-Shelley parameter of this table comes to 1.70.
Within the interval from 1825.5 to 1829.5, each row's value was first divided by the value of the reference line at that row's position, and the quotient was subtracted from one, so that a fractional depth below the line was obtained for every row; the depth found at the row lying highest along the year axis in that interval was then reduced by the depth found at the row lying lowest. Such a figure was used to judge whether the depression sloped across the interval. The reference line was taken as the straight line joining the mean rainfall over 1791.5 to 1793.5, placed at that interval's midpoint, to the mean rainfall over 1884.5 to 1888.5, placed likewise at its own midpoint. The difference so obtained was 0.051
